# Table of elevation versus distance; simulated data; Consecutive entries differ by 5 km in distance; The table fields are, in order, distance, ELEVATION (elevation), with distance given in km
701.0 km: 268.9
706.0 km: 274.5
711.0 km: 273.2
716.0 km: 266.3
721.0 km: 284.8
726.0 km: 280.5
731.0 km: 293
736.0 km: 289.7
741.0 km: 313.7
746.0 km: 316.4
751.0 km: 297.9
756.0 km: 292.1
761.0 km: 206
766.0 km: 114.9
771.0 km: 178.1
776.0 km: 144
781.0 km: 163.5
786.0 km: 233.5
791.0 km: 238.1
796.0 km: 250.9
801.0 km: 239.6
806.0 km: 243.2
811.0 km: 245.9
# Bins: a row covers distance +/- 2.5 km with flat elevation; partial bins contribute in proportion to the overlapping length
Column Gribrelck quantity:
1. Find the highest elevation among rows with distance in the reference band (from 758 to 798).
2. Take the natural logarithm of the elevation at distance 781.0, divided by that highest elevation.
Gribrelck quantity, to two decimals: -0.43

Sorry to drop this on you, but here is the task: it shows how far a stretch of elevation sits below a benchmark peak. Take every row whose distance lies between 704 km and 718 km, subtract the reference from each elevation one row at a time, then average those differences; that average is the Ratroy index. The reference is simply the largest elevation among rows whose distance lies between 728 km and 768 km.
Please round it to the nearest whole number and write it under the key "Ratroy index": -45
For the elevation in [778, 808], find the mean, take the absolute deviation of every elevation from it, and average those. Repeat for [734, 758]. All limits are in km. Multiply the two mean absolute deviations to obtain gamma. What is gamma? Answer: 226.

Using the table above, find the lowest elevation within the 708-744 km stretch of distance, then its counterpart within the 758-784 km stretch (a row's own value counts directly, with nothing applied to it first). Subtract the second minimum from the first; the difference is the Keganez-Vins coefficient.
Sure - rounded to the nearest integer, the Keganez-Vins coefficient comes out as 151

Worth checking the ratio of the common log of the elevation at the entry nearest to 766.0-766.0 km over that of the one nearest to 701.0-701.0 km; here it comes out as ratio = 0.85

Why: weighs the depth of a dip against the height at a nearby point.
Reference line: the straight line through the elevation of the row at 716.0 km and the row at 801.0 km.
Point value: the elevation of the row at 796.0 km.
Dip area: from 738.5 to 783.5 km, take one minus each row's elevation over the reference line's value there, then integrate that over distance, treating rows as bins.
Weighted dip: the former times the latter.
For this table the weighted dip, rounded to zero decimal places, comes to 1253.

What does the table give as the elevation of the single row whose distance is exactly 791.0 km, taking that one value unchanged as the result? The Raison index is 238.1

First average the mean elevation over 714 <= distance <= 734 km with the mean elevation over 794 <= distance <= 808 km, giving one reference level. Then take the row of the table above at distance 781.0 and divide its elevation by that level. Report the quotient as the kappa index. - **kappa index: 0.62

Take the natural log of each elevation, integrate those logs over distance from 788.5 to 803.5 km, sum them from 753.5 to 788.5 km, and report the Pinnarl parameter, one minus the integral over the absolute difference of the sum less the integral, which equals -0.8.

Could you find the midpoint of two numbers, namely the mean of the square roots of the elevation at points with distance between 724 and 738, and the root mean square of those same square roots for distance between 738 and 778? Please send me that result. 16.1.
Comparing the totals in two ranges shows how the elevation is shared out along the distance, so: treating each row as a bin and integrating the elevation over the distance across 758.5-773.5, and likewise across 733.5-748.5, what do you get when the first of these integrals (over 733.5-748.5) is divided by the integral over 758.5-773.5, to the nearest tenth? 1.8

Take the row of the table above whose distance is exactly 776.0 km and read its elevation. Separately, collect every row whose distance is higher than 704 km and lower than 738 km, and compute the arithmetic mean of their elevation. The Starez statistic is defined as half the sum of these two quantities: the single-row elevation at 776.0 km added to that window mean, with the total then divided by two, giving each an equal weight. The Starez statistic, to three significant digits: 212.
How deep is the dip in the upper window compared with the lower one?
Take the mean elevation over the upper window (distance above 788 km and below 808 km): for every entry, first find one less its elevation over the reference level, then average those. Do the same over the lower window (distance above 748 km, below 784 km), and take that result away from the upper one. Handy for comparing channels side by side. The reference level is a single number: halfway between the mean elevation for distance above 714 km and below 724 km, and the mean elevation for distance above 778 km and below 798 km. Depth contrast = -0.17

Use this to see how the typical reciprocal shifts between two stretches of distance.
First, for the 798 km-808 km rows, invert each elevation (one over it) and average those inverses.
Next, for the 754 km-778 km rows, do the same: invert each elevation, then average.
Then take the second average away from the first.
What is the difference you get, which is -0.0018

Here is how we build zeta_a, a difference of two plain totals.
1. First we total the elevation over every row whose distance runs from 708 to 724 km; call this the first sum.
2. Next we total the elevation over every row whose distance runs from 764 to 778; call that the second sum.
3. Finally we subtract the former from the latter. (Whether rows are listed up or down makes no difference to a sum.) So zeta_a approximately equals -387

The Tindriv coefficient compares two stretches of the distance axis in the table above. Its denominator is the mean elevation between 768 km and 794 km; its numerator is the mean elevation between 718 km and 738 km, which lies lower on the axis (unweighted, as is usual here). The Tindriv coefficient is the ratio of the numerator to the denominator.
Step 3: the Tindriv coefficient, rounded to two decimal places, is 1.50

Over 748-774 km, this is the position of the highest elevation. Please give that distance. 751.0 km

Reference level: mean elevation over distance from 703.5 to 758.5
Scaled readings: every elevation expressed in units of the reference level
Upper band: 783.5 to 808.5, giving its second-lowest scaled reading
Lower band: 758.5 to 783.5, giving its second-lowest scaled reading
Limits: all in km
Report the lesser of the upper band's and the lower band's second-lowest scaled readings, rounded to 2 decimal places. 0.50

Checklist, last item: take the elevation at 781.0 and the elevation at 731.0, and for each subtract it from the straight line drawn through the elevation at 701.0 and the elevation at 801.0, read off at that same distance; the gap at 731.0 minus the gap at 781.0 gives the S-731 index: -115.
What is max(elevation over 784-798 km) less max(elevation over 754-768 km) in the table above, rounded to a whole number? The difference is -41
